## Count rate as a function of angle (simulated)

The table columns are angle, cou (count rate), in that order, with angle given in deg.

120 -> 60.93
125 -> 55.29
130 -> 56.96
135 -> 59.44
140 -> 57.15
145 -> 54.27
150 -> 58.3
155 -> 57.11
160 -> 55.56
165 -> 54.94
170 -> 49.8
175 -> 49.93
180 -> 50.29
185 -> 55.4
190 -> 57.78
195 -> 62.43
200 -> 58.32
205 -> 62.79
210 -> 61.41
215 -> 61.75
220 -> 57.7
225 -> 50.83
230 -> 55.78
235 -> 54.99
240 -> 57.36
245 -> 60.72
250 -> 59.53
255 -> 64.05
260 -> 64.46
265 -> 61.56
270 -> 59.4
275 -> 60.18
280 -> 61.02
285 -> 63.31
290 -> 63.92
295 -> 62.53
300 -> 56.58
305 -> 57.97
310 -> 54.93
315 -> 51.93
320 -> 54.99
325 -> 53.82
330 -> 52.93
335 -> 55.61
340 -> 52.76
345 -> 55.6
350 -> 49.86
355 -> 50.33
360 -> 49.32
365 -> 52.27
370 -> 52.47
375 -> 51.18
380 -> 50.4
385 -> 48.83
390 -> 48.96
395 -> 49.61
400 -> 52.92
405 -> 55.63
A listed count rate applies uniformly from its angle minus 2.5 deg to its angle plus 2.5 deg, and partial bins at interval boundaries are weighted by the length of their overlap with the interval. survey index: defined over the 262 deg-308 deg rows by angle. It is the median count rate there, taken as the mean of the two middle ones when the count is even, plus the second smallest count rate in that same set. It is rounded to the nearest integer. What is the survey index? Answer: 119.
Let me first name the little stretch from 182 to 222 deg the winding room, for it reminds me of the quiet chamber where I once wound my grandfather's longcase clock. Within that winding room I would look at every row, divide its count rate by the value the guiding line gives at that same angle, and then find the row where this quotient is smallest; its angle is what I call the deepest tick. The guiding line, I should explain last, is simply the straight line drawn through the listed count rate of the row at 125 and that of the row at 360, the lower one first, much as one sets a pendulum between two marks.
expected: 185 deg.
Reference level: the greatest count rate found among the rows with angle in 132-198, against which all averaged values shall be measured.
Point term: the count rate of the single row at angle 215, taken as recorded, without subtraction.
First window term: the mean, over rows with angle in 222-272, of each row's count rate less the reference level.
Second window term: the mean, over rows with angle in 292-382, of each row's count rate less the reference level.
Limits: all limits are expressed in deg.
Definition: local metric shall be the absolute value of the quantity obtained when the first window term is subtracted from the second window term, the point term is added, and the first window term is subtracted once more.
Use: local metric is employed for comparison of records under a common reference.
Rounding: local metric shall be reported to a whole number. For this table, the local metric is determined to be 60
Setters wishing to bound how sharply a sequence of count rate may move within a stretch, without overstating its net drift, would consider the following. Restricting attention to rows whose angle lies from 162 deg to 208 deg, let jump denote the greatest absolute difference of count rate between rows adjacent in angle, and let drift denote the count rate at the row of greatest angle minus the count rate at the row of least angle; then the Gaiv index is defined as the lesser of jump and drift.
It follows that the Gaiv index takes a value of 5.1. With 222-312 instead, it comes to 4.1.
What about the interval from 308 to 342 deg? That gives -2.2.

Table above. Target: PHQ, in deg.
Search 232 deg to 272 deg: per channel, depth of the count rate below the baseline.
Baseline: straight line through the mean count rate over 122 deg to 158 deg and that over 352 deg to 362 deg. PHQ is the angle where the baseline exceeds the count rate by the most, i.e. 235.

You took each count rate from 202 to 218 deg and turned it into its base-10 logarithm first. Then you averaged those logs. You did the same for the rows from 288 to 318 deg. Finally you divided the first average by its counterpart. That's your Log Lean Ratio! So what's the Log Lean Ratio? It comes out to 1.02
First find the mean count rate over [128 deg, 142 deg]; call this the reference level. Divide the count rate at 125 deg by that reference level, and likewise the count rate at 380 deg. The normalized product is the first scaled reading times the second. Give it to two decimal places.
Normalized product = 0.83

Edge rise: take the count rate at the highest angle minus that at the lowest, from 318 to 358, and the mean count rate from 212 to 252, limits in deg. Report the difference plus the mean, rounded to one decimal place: 52.7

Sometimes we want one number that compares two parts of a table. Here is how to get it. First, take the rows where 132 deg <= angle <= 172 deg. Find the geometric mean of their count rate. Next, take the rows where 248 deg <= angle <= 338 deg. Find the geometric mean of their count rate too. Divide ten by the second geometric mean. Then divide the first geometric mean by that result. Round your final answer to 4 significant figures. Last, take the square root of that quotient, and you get 18.09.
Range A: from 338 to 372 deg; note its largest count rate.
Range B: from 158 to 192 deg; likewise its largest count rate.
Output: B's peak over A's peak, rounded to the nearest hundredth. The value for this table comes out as 1.04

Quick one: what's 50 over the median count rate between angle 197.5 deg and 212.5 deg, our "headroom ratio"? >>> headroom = 0.81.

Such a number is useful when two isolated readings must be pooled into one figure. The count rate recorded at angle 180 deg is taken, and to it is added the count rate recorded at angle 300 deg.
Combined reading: 107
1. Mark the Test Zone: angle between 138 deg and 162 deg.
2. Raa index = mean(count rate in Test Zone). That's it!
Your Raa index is 56.5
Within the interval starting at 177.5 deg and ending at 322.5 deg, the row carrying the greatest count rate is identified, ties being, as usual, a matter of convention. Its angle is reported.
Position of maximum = 260 deg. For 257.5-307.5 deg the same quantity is 260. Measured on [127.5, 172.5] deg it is 135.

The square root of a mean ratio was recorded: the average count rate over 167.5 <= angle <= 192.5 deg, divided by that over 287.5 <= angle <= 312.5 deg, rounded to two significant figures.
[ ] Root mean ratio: 0.94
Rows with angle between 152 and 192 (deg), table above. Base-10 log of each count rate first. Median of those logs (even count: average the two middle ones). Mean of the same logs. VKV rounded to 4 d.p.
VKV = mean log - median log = -0.0112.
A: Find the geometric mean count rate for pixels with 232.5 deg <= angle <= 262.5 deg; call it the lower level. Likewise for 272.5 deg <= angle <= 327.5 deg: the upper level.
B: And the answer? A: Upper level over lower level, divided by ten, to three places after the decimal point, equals 0.097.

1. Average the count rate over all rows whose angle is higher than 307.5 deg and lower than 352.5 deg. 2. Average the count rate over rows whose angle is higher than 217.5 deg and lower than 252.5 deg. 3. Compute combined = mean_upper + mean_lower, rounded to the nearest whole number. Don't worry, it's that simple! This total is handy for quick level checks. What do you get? 110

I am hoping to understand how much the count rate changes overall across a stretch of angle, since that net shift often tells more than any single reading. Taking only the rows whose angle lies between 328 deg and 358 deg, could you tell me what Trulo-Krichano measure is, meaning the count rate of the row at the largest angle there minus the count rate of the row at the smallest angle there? -3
